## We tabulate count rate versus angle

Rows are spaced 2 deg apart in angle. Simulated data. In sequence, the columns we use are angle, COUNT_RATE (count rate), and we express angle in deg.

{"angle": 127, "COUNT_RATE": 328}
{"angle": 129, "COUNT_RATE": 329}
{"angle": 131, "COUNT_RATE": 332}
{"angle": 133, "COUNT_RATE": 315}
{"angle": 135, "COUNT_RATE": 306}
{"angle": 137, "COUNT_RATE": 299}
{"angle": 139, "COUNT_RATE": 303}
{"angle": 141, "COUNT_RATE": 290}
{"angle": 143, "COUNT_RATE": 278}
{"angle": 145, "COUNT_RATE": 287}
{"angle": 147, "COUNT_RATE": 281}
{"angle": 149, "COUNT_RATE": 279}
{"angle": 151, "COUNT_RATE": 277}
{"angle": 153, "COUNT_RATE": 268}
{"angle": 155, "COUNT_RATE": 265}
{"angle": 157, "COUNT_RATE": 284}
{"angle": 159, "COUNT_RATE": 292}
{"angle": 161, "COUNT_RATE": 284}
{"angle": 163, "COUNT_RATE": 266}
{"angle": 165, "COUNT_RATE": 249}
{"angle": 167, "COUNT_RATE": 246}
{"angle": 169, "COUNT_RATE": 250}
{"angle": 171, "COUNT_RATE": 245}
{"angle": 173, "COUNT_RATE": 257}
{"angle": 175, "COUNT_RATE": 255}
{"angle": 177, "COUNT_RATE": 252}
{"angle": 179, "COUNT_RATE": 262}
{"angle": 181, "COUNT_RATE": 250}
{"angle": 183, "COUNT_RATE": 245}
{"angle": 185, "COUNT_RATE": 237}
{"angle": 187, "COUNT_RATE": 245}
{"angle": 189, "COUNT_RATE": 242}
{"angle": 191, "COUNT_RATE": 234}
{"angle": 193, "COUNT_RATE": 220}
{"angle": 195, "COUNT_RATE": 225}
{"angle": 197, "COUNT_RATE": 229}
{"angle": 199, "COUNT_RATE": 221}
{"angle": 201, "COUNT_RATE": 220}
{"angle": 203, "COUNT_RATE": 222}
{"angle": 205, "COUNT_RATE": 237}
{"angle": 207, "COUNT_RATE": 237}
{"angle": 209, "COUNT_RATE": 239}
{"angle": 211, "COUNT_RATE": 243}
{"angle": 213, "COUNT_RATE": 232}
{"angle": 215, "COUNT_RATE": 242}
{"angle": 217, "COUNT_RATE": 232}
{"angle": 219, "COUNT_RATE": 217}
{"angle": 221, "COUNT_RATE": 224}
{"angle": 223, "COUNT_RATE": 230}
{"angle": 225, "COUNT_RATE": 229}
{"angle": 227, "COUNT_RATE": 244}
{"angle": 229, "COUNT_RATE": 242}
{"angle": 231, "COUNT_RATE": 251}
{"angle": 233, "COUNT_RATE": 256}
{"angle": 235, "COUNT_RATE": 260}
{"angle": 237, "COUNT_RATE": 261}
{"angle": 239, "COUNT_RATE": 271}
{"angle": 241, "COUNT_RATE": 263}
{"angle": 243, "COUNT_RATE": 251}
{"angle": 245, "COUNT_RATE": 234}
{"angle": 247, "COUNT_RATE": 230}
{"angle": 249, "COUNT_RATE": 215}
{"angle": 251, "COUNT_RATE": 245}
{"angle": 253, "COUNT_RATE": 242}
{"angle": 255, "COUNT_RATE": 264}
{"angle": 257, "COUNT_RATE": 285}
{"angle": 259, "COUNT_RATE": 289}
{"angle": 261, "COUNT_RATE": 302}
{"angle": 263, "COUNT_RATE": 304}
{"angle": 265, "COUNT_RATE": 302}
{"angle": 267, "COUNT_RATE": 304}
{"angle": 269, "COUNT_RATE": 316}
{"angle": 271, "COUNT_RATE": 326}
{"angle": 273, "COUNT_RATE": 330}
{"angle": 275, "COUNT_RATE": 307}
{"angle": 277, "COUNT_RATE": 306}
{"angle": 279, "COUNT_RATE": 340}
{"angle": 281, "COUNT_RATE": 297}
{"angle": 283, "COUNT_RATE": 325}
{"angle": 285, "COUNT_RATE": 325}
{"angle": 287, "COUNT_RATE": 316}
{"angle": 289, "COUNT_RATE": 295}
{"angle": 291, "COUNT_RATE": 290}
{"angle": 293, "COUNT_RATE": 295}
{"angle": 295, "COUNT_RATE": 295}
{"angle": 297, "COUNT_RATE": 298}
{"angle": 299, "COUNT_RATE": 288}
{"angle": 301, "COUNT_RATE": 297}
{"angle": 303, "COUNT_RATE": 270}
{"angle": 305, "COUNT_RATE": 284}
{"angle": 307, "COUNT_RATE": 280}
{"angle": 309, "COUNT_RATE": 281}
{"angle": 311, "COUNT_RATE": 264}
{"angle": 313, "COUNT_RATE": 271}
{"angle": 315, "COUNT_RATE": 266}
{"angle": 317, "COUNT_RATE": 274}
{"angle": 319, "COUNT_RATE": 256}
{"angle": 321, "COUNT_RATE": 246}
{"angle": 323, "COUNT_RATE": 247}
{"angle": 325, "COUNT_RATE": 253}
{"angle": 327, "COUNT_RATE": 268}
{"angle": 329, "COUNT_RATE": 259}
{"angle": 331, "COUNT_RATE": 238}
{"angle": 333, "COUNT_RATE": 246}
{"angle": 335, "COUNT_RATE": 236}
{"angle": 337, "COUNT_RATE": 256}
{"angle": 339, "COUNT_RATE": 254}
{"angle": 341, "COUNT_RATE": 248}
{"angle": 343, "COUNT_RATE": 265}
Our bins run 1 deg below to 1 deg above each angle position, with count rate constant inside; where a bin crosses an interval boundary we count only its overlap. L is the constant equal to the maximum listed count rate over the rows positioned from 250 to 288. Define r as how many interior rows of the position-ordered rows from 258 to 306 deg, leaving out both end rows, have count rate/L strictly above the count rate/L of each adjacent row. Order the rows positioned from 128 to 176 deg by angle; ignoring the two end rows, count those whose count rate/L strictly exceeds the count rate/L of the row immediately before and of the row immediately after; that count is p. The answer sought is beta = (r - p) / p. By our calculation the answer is -0.17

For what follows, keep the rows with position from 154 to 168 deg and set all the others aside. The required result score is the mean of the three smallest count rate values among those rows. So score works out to 253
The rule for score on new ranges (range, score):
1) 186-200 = 222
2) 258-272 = 298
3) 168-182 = 248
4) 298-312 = 271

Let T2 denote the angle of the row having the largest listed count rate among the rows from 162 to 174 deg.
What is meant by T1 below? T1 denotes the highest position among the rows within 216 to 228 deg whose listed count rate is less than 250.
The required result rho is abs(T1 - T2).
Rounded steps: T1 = 227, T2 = 163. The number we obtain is 64 deg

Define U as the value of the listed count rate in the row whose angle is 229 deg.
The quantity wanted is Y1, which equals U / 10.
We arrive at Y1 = 24.2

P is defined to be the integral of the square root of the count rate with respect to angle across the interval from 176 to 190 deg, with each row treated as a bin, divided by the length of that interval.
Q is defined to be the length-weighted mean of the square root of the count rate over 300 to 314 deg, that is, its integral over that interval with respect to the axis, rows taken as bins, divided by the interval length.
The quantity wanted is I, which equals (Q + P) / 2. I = 16.2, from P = 15.73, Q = 16.7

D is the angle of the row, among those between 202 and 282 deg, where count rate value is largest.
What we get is 279 deg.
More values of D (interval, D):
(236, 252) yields 239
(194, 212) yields 211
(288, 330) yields 297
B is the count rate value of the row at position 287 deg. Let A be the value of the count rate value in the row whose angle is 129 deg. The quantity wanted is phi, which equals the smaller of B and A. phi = 316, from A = 329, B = 316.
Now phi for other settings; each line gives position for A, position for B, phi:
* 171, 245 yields 234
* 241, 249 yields 215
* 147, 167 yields 246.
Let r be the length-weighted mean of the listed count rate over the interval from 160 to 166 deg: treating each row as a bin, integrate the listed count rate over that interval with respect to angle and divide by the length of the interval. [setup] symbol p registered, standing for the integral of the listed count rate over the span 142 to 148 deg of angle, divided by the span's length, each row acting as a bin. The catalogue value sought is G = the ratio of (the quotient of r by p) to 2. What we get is 0.47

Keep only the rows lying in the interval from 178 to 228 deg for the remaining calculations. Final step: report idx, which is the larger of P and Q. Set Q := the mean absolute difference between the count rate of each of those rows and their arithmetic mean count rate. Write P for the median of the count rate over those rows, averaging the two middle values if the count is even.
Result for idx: 234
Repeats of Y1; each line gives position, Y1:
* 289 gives 29.5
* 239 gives 27.1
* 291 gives 29.0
